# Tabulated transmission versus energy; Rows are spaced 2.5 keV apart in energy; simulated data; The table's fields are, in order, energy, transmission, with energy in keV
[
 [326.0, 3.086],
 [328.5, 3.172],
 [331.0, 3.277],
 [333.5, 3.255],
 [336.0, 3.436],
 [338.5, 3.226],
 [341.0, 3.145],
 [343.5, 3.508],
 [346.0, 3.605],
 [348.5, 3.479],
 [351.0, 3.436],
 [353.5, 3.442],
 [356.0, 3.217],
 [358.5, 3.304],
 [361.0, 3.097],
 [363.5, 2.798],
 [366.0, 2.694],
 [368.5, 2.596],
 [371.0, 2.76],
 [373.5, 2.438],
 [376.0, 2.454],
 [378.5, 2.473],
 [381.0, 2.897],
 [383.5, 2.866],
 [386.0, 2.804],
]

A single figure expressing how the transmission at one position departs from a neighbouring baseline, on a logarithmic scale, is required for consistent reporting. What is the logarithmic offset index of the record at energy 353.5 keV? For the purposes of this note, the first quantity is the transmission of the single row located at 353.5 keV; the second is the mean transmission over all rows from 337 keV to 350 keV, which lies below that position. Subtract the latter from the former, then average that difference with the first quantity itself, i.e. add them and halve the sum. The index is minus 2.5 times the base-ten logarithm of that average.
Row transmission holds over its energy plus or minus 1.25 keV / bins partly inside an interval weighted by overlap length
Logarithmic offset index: -0.60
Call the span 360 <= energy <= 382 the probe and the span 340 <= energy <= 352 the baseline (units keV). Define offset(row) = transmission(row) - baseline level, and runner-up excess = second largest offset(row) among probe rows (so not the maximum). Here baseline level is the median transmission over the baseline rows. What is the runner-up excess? -0.58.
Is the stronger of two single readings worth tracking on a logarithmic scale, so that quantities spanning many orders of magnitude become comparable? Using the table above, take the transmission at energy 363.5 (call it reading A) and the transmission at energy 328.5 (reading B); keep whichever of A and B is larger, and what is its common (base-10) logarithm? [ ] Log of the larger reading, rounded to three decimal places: 0.501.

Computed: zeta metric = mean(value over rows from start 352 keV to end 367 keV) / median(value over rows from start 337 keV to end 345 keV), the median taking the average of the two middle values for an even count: 0.96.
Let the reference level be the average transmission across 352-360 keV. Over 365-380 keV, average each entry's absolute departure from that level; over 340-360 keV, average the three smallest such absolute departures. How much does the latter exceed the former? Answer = -0.67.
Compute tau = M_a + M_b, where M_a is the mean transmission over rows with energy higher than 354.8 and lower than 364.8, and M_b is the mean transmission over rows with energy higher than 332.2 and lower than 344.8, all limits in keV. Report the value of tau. 6.4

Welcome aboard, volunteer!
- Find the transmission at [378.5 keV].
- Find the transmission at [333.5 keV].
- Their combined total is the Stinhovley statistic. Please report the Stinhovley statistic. 5.7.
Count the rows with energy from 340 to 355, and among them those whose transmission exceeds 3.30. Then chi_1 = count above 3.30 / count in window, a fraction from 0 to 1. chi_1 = 0.83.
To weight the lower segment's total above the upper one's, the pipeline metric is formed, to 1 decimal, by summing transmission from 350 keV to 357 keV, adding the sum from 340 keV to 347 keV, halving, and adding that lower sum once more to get 20.4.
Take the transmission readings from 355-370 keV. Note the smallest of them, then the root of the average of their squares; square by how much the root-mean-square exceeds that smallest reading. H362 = 0.135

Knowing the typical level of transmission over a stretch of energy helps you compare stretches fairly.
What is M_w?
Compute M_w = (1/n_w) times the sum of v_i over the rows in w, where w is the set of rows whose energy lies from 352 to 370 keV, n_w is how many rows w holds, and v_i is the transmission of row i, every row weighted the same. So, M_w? 3.02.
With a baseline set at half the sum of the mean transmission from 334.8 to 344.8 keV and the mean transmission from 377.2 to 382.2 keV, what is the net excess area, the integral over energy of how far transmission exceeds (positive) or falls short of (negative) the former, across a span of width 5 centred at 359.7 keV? 1.0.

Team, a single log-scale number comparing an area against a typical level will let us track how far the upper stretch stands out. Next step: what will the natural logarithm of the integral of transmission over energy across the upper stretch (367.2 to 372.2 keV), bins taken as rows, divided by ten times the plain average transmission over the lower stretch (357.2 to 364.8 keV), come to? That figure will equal -0.83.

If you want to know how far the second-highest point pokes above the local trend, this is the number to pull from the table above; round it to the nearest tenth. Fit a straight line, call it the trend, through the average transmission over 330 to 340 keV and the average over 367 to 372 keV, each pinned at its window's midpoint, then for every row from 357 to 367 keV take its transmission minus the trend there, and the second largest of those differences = 0.3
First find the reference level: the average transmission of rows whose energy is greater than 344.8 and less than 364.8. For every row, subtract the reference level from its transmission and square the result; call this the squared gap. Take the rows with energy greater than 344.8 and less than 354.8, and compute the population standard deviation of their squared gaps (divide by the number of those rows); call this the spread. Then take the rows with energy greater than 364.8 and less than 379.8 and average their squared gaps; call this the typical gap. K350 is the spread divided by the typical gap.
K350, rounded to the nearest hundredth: 0.06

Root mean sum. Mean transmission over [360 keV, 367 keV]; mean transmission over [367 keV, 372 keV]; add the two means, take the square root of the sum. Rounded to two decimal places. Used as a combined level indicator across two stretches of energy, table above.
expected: 2.35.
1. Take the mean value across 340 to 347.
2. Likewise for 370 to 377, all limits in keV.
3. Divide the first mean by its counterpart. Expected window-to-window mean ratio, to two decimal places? 1.34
